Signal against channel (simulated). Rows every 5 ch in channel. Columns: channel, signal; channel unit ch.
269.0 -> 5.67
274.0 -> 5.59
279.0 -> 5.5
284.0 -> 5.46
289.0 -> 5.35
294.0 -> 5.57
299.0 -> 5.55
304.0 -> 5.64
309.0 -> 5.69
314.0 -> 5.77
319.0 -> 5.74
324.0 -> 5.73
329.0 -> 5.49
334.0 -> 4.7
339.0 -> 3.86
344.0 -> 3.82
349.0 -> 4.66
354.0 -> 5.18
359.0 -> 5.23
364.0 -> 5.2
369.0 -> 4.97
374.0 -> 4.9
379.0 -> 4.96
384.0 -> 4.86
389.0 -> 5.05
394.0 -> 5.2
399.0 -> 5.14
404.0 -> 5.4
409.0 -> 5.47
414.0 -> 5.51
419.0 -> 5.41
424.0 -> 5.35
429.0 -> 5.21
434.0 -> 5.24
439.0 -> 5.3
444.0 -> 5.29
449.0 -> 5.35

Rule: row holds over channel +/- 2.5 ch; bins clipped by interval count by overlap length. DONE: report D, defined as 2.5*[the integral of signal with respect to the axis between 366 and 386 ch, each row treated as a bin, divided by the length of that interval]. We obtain 12.3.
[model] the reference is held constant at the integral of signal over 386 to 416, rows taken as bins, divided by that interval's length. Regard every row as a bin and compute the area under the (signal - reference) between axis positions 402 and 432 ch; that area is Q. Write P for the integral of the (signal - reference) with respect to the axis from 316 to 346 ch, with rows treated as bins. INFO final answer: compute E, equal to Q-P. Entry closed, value 14.0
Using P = -11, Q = 3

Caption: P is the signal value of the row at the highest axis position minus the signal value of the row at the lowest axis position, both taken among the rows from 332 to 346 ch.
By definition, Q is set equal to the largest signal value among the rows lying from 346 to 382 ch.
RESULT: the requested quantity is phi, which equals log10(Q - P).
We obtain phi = 0.79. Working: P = -0.88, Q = 5.23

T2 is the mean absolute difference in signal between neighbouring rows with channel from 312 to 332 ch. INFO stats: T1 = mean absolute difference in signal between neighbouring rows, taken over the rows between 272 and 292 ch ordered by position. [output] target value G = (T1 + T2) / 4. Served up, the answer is 0.043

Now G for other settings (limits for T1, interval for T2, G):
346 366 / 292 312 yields 0.063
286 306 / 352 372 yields 0.053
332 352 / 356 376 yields 0.171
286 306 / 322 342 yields 0.183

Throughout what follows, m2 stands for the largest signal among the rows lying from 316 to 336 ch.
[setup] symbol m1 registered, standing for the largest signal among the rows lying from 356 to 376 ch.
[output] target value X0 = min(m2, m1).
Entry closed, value 5.23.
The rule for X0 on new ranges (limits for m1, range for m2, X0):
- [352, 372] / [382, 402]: 5.20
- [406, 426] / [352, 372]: 5.23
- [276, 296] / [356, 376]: 5.23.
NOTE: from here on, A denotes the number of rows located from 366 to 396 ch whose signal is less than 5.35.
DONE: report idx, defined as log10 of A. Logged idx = 0.78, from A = 6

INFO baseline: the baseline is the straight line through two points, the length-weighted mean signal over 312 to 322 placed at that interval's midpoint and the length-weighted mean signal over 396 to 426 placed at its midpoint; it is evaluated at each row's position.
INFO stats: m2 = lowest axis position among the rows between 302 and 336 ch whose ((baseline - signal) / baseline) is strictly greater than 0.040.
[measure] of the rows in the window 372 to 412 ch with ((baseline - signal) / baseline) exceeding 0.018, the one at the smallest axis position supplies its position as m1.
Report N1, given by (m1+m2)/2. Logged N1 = 354.0 ch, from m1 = 374.0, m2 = 334.0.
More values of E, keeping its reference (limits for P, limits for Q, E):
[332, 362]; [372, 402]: 13.3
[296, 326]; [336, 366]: -31.0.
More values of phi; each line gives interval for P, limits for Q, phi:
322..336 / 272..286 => 0.82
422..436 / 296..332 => 0.77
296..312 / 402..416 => 0.73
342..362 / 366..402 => 0.58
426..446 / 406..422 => 0.73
